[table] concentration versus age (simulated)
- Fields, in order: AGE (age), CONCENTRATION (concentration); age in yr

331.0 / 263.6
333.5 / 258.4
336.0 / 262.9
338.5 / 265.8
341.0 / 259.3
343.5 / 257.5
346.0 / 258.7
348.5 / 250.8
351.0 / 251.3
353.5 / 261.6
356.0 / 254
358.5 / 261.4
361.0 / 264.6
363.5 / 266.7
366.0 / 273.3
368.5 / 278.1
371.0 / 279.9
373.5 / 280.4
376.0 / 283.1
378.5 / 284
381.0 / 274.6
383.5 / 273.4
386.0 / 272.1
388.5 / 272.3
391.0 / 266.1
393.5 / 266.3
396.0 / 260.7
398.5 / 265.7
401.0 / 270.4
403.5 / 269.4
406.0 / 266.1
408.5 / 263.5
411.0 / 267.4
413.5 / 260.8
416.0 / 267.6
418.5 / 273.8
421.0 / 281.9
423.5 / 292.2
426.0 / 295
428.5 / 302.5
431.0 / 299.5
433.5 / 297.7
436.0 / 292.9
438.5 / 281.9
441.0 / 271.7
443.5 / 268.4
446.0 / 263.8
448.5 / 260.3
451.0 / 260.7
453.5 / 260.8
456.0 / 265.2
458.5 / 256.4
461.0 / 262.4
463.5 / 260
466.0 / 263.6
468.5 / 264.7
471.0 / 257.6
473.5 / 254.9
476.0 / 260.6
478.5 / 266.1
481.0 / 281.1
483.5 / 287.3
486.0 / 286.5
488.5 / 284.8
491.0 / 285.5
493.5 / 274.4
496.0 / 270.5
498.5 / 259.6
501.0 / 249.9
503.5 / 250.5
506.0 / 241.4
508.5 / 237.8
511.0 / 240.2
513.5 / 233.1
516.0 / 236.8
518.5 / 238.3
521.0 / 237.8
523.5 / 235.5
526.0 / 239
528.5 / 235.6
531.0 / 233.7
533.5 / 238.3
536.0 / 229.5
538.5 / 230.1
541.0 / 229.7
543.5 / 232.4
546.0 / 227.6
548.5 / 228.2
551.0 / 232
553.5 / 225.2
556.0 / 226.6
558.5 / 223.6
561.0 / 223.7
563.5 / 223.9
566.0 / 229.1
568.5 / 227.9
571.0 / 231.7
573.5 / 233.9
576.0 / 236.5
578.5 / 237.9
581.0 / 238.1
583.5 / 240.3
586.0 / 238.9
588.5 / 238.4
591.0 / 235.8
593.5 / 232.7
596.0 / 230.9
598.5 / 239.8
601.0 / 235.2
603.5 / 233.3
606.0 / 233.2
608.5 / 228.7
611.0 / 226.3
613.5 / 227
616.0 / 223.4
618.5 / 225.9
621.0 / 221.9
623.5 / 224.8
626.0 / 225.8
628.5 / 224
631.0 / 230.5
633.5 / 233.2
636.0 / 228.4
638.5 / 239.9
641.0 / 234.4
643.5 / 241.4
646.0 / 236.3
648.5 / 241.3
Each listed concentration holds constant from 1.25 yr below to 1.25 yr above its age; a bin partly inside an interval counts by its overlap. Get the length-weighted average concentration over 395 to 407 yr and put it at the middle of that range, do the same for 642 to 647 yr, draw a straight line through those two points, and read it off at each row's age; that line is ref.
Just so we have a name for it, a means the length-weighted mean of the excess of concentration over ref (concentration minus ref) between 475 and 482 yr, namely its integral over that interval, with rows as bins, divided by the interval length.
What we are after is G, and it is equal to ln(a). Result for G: 2.4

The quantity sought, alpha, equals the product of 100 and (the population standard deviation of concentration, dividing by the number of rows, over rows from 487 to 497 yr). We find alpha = 650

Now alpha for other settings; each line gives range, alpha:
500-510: 545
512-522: 204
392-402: 344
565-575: 233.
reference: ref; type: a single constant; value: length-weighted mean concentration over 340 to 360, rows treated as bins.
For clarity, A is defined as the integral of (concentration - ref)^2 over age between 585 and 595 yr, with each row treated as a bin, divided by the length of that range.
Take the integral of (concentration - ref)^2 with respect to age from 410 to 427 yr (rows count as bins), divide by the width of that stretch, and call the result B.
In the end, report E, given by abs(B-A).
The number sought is 111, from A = 433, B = 543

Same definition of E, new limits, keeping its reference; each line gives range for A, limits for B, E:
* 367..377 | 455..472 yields 514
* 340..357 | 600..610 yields 592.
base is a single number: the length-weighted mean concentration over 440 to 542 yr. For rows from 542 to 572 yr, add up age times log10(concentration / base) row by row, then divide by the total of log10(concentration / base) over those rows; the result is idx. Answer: 557.4 yr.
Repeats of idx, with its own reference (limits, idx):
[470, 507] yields 484.5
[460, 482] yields 473.5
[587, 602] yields 594.8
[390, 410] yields 399.9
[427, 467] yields 438.6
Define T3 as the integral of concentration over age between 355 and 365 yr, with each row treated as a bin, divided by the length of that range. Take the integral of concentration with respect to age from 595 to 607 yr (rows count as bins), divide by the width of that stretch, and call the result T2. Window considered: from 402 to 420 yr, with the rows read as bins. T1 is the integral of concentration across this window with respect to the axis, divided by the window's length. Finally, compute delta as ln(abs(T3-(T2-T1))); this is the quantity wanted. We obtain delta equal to 5.69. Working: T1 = 267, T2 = 235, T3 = 262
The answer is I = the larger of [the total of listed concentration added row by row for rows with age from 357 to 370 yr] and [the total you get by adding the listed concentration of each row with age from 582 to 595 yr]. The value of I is 1344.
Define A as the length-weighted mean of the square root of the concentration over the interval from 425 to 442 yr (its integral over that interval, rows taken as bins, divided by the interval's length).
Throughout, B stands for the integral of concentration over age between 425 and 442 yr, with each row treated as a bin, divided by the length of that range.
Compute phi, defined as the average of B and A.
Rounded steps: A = 17.08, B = 292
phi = 154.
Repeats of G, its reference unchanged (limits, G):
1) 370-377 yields 2.4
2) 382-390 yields 1.4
